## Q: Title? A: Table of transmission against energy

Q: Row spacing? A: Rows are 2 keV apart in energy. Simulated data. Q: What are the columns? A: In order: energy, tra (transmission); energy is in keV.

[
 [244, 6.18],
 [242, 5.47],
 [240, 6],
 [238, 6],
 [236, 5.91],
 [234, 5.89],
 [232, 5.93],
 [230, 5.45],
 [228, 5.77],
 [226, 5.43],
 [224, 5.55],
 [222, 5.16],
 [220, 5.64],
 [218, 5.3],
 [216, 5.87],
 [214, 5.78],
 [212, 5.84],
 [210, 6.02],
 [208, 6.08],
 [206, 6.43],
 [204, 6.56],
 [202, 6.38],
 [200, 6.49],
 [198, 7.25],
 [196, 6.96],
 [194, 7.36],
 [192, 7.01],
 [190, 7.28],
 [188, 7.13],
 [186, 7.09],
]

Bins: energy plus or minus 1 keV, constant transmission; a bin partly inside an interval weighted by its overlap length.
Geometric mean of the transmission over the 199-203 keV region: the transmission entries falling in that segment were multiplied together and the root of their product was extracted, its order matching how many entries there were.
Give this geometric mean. 6.4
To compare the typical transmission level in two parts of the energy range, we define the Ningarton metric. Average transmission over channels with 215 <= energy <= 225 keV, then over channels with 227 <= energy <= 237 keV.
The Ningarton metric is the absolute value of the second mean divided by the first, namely 1.05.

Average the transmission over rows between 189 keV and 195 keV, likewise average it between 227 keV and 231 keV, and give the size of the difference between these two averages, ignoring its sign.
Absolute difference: 1.6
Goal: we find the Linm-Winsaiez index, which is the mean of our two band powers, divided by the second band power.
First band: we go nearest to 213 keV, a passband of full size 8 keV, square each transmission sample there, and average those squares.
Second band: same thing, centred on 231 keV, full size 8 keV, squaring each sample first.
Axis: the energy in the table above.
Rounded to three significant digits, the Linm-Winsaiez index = 1.02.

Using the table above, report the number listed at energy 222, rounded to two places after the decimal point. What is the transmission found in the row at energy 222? 5.16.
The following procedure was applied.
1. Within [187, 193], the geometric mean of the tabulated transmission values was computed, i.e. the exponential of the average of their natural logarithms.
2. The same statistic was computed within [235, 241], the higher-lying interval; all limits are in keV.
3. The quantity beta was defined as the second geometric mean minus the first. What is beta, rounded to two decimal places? -1.17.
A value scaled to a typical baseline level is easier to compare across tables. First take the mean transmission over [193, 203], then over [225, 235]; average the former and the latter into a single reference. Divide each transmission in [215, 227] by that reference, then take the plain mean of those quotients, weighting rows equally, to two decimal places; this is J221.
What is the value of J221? 0.87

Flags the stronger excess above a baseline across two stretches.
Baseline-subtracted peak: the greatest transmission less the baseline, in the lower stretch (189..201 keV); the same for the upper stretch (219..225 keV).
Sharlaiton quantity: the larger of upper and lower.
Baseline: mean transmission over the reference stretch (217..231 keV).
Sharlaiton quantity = 1.9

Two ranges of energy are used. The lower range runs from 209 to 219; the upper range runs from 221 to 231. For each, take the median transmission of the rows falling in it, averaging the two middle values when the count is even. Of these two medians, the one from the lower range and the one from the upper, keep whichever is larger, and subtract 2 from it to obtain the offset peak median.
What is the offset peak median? 3.8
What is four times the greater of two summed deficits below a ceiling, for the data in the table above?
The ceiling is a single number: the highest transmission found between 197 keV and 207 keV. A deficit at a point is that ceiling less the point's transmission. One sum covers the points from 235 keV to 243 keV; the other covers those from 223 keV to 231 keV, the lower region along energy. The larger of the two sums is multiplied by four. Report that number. 27.2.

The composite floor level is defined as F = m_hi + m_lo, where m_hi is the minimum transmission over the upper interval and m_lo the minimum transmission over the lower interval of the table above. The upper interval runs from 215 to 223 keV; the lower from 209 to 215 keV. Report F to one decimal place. 10.9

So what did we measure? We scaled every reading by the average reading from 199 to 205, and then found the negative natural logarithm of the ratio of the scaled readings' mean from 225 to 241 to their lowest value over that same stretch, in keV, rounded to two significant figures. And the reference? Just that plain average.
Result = -0.065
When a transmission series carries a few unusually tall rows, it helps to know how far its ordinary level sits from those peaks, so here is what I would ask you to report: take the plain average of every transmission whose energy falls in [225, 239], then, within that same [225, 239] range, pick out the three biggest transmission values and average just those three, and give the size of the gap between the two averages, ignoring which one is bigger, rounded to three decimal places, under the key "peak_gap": 0.178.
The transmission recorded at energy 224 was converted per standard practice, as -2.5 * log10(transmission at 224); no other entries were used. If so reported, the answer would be -1.86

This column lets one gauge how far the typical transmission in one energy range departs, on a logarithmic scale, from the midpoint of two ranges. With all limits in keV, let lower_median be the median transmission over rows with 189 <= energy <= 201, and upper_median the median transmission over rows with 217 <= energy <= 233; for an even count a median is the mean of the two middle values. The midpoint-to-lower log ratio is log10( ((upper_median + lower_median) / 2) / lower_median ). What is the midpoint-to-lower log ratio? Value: -0.05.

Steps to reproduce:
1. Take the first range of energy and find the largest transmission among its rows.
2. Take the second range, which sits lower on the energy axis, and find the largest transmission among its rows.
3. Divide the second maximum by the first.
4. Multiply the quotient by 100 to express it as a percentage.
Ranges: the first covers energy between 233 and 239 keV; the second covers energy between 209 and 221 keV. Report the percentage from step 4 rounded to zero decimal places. 100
